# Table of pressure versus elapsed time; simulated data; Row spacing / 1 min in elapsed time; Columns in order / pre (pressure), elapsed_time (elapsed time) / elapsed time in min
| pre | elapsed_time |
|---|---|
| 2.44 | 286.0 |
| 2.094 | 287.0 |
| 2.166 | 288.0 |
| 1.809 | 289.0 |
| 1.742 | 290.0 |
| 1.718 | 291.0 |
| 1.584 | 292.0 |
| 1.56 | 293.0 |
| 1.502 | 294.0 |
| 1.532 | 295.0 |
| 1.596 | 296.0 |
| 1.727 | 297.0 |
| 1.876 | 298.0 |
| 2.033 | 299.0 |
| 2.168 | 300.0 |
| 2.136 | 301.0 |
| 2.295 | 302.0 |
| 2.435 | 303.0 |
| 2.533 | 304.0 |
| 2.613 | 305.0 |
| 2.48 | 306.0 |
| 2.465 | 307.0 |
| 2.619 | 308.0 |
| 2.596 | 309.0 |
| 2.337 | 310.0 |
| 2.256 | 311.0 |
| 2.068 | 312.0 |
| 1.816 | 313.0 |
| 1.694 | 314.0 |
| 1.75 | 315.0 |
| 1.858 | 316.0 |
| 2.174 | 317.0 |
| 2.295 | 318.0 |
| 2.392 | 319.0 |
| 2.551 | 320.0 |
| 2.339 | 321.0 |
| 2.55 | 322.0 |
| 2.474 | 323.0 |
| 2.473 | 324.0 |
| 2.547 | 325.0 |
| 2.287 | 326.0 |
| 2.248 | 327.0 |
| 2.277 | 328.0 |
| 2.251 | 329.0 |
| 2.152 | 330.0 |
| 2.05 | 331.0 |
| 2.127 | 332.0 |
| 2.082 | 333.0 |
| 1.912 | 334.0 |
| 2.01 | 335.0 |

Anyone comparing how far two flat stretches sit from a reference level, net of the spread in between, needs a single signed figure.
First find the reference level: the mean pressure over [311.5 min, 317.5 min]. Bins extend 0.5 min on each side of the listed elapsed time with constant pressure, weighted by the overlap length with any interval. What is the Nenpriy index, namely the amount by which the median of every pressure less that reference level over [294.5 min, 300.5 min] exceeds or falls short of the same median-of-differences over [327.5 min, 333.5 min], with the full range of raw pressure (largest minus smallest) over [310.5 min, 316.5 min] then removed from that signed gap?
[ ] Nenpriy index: -0.90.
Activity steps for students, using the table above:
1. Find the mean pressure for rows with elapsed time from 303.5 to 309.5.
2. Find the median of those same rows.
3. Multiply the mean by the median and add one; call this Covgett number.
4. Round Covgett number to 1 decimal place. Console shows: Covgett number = 7.5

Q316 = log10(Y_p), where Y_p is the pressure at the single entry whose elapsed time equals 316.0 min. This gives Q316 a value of 0.27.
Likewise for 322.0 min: 0.41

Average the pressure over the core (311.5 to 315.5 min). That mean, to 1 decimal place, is 1.8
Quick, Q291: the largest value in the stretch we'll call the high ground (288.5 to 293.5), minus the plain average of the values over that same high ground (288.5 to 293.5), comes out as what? 0.13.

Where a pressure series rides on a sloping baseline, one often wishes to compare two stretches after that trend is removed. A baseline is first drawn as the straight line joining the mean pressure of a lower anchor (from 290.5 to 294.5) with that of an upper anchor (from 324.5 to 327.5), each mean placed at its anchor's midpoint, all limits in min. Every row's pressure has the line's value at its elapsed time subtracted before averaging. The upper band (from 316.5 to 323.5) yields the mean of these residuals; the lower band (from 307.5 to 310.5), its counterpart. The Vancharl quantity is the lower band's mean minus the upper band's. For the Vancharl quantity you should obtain 0.4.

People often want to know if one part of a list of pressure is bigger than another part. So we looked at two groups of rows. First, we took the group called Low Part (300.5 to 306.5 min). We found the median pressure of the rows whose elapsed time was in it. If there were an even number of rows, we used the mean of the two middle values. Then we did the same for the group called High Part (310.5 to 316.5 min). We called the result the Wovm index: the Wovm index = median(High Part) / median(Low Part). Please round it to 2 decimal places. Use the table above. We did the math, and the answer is 0.75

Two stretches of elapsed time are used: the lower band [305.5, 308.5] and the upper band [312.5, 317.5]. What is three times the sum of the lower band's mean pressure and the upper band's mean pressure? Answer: 13.1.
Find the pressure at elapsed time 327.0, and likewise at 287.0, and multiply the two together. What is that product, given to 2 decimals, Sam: 4.71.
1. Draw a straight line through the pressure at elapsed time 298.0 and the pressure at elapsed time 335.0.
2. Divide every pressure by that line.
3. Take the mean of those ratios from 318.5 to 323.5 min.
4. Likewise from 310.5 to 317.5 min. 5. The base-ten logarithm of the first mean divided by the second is 0.10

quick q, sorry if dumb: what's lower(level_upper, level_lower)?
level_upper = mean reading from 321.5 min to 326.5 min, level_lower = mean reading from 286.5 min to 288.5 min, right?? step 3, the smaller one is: 2.1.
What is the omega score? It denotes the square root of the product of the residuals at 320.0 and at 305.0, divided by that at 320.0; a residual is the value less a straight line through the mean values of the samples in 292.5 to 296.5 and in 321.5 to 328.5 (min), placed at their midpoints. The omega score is 1.6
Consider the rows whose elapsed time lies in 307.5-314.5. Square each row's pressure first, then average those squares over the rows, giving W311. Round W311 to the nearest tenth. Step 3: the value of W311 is 4.9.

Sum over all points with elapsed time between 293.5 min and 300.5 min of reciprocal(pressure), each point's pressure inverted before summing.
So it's 4.01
